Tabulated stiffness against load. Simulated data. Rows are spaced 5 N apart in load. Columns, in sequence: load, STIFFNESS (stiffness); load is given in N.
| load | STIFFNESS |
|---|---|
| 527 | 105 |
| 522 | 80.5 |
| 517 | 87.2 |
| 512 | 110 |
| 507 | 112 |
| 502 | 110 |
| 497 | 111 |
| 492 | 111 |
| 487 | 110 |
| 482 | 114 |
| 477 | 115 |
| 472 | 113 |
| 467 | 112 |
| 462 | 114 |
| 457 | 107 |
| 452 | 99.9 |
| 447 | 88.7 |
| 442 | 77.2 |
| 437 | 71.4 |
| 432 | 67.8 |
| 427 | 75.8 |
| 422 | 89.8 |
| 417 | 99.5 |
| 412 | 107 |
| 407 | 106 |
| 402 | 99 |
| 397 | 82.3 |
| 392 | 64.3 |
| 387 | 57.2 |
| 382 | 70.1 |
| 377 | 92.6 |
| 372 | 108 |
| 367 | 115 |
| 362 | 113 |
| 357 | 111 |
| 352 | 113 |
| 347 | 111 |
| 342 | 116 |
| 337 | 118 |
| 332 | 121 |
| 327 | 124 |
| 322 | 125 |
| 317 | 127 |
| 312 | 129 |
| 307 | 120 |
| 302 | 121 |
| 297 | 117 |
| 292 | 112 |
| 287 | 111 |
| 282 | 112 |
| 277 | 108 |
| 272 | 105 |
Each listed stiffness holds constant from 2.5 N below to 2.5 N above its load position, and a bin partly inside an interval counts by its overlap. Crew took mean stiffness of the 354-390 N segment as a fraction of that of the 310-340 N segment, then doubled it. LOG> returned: 1.54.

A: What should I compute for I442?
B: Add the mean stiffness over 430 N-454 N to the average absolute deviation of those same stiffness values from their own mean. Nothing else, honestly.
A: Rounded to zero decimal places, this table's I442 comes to 92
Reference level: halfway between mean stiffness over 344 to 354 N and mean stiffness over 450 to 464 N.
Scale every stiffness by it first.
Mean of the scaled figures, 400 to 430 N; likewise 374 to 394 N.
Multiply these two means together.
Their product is 0.57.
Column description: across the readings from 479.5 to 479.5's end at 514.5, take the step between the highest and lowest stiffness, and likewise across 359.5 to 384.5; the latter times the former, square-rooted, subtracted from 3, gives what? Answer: -10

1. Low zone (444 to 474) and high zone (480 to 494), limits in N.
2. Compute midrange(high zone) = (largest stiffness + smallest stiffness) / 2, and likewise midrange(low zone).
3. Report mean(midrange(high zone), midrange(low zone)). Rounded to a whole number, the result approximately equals 107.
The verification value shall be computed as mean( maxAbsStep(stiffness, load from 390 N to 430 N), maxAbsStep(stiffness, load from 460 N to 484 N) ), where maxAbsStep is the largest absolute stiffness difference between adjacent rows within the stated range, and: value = 10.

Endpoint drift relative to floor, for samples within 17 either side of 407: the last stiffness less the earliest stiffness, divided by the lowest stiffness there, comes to 0.40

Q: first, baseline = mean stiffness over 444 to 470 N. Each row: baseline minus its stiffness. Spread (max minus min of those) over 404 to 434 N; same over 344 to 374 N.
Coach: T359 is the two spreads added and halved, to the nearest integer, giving 23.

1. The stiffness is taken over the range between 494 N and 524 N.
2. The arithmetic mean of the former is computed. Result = 102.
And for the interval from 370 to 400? 79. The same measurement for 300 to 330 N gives 124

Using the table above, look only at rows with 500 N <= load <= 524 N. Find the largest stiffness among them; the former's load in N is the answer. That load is 507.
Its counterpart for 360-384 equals 367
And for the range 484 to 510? 507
